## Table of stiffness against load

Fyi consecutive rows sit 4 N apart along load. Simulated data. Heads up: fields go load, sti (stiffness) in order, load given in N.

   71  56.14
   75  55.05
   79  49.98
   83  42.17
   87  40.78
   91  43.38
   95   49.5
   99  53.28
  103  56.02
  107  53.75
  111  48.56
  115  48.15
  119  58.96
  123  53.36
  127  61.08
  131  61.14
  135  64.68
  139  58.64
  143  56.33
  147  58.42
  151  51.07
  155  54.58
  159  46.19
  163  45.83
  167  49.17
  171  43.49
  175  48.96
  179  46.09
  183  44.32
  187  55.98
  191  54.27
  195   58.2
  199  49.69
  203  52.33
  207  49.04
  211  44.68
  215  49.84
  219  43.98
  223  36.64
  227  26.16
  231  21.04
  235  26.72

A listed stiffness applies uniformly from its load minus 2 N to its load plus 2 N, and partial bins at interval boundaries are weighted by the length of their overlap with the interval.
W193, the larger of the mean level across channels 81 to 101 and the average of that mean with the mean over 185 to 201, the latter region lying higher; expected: 50.2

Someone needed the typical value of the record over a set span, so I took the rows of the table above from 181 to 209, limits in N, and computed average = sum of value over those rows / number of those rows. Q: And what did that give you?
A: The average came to 52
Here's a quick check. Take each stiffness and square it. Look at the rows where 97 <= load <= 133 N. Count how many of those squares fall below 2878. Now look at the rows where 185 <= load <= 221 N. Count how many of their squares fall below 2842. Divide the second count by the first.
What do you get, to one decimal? 1.5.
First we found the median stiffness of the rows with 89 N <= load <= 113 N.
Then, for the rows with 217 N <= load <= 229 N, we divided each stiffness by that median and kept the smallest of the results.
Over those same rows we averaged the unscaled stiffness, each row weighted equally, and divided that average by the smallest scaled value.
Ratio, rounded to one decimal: 69.9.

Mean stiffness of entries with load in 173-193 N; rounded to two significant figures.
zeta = 50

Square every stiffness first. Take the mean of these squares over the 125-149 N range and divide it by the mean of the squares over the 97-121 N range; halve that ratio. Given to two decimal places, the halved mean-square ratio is 0.64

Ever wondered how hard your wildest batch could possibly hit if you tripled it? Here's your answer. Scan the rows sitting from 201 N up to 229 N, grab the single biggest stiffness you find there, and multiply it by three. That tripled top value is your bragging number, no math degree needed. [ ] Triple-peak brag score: 157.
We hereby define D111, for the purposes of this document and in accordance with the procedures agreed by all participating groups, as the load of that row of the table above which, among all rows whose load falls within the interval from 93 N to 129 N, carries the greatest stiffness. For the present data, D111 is 127 N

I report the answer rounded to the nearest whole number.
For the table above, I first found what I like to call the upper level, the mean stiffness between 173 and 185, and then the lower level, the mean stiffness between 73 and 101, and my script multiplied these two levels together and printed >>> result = 2218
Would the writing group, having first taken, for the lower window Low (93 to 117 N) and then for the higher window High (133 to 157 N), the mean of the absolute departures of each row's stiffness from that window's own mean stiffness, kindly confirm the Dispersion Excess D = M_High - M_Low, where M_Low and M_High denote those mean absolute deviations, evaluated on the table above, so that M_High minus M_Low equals 0.5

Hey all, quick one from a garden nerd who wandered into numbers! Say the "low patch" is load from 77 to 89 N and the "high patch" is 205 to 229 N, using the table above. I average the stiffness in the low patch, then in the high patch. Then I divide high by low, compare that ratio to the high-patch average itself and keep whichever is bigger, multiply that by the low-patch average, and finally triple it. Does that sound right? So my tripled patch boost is 5546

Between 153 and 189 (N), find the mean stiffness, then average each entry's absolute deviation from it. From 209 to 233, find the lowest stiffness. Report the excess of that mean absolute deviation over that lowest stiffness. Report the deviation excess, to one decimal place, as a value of -17.6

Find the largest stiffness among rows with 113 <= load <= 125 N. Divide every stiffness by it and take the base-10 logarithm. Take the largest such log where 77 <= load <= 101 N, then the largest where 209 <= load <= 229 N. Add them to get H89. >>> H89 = -0.117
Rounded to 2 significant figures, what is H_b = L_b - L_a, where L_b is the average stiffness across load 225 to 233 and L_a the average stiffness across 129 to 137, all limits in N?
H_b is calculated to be -39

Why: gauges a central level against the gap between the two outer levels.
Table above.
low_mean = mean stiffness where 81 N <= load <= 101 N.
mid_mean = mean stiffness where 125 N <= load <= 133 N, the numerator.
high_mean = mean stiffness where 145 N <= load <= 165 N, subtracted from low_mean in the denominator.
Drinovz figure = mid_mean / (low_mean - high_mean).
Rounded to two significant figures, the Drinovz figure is -11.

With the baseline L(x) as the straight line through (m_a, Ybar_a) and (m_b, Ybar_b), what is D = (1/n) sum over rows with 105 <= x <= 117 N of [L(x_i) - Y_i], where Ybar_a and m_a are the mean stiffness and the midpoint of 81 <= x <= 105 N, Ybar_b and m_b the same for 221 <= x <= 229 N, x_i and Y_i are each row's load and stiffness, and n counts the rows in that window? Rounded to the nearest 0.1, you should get -4.8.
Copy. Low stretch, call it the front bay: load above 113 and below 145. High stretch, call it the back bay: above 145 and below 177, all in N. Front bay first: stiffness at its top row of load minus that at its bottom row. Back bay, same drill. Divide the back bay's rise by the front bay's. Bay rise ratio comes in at -1.2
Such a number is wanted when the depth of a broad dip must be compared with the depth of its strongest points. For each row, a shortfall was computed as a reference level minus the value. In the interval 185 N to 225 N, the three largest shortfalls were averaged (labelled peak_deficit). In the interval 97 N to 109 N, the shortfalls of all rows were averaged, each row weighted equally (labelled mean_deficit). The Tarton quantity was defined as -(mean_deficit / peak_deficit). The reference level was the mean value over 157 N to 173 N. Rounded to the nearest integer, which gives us 2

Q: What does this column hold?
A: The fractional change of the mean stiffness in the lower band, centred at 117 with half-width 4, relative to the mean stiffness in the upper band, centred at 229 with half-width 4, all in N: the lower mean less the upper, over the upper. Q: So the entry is 1.3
